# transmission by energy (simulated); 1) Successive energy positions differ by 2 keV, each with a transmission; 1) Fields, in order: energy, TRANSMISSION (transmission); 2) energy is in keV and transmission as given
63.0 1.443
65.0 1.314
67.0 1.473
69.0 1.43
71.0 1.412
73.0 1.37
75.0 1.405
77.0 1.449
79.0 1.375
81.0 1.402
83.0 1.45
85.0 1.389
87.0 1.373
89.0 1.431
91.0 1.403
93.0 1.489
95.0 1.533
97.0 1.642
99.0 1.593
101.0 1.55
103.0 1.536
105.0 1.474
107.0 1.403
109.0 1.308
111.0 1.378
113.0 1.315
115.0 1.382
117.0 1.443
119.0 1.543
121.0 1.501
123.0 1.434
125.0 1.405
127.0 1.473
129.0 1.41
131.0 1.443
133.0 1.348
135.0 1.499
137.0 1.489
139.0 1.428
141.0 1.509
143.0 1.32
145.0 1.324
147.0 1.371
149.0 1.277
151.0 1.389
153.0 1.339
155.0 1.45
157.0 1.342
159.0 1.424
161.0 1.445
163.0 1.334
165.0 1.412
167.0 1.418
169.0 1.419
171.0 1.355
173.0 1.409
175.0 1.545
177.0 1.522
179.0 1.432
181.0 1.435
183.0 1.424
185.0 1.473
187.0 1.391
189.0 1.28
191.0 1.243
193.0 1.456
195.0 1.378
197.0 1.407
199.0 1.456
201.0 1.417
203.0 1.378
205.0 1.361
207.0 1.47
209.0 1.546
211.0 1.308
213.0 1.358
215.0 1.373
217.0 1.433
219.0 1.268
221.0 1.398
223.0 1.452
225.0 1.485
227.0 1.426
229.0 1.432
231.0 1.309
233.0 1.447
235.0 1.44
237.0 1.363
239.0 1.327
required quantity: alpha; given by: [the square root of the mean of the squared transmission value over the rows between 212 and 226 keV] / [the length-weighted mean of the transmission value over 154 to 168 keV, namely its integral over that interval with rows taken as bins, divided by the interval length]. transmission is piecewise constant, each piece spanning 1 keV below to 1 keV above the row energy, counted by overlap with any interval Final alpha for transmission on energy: 1.00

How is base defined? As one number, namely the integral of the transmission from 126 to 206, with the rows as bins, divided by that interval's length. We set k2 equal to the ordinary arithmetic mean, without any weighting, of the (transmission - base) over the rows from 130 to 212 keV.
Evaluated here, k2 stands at 0.001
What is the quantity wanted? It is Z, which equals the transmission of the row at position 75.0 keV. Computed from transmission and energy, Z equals 1.405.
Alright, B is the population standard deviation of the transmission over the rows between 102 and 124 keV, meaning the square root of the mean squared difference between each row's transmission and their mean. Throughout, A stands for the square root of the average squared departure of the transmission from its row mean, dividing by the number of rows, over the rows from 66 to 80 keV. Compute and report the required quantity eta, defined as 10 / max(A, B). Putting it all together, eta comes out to 130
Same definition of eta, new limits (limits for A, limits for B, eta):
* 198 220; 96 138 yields 116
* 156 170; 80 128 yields 121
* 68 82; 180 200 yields 138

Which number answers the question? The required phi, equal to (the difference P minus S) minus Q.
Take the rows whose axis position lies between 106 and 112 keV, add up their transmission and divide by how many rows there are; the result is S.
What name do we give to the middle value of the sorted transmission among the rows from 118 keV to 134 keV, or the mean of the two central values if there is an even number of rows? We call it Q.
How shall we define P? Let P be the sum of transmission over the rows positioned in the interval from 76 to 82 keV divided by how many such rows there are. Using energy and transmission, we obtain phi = -1.39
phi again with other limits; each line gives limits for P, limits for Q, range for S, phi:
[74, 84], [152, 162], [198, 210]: -1.45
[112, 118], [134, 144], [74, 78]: -1.54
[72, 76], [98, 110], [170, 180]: -1.57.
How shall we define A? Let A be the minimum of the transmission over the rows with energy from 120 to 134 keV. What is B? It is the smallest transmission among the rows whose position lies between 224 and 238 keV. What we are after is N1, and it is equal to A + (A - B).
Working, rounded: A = 1.348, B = 1.309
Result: 1.39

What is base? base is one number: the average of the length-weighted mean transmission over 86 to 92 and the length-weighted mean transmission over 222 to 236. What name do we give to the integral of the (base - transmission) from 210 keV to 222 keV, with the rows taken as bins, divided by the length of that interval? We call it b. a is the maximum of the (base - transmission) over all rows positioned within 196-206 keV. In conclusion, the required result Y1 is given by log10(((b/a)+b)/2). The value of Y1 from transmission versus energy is -0.2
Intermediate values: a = 0.054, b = 0.06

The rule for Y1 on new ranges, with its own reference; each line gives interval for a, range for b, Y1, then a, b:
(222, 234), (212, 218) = -0.9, 0.106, 0.03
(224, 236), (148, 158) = -0.5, 0.106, 0.06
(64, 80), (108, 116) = -0.4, 0.101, 0.07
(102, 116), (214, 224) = -0.8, 0.107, 0.03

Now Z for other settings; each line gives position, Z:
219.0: 1.268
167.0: 1.418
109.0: 1.308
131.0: 1.443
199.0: 1.456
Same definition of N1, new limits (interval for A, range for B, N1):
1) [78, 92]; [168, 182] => 1.39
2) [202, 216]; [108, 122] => 1.31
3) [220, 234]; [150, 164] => 1.28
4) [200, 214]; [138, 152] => 1.34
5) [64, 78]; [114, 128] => 1.25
